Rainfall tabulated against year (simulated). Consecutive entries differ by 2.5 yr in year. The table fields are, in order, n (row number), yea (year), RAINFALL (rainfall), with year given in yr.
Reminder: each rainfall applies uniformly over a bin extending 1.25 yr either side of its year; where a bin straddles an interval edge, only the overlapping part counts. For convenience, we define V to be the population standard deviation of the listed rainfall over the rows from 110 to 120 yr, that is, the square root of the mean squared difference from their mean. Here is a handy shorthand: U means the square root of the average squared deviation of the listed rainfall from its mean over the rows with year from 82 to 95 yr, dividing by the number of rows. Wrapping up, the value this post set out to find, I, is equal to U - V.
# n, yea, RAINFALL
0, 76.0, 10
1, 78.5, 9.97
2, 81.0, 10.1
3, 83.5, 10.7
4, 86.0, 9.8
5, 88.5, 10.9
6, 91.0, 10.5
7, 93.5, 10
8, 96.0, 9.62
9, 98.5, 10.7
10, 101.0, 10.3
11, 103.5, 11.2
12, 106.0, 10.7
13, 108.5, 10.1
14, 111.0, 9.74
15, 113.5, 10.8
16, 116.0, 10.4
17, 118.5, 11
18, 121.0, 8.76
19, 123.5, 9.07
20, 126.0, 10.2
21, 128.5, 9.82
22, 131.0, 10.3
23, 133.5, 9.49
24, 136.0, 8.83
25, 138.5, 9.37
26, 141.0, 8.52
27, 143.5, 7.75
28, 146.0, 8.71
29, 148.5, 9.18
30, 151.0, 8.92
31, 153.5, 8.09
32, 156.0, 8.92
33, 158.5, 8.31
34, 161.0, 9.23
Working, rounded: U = 0.42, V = 0.48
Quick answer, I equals -0.06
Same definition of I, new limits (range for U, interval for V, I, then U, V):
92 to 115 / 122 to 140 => -0.01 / 0.50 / 0.51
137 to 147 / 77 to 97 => 0.15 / 0.58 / 0.42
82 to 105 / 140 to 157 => 0.03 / 0.50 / 0.47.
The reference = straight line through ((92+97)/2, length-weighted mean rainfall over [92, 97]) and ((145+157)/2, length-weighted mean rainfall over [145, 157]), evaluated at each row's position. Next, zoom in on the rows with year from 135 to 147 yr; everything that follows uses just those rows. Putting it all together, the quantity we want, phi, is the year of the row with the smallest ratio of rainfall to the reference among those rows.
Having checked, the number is 143.5 yr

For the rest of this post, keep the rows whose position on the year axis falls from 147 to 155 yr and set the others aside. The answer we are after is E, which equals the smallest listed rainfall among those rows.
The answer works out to 8.09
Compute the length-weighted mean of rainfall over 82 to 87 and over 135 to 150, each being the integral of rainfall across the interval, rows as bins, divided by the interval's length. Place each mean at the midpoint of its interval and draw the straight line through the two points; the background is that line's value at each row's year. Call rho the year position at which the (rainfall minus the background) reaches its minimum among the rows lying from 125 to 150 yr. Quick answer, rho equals 143.5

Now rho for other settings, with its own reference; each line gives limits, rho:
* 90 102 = 96.0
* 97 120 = 111.0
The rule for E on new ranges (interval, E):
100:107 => 10.3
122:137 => 8.83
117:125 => 8.76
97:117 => 9.74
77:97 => 9.62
